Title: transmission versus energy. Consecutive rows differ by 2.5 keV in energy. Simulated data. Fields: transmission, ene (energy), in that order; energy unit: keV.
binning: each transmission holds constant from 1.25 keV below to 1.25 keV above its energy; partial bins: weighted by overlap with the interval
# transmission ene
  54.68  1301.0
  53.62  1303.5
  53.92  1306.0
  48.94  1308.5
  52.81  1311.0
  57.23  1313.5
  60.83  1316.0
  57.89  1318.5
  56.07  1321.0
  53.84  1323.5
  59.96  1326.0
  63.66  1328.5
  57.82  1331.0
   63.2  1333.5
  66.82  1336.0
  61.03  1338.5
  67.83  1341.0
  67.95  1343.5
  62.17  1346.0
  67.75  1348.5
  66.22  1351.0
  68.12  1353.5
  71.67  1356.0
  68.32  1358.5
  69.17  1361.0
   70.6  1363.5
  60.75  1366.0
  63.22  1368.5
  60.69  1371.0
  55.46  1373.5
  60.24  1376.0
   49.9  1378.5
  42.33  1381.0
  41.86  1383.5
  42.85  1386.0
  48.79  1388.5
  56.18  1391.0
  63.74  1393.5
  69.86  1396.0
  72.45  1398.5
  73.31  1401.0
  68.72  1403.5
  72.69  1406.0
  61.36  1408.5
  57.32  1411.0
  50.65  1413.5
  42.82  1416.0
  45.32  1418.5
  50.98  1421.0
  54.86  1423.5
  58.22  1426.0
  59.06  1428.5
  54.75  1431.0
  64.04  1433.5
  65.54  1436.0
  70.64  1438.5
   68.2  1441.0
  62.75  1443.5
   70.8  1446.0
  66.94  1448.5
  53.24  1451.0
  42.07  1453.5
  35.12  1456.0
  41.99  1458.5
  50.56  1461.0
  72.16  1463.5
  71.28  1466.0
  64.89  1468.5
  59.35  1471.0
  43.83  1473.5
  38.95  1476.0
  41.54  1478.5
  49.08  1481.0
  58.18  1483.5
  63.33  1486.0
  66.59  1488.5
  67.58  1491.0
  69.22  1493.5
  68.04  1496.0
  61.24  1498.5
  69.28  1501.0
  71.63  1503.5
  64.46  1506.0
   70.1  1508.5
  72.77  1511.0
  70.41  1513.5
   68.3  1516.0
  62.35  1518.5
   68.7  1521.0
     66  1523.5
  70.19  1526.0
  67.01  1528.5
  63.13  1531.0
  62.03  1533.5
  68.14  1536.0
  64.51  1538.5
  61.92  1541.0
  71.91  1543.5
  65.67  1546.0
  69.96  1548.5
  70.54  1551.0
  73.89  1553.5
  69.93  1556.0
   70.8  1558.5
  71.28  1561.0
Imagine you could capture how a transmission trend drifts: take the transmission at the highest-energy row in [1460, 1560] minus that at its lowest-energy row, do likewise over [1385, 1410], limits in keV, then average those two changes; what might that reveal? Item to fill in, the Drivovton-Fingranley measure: 19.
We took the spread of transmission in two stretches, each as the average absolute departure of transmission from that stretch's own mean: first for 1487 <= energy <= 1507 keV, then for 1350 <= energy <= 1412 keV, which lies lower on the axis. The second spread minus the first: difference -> 5.6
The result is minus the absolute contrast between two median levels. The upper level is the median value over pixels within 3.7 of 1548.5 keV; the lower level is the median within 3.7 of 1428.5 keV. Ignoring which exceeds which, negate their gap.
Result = -11.7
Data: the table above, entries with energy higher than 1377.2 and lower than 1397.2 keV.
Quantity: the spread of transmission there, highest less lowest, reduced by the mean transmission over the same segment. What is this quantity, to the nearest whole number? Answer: -24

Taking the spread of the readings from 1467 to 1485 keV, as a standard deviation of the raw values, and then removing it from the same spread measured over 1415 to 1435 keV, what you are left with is -3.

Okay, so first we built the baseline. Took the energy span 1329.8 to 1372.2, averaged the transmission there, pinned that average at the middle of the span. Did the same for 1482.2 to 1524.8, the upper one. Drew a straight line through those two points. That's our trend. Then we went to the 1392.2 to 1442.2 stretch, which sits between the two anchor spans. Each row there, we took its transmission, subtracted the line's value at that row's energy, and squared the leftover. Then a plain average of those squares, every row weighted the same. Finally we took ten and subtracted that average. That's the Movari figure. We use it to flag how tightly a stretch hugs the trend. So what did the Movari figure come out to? -96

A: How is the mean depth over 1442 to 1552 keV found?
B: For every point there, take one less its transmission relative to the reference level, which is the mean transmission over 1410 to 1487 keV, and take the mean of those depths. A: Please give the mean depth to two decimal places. -0.12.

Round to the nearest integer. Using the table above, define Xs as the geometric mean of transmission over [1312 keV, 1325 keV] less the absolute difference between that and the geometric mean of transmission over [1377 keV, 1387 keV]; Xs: 44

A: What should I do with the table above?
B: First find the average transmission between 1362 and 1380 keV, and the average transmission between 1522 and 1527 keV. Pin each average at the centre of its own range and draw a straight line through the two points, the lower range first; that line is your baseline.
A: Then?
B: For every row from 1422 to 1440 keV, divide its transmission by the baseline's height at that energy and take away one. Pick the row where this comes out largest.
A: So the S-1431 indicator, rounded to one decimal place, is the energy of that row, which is 1438.5 keV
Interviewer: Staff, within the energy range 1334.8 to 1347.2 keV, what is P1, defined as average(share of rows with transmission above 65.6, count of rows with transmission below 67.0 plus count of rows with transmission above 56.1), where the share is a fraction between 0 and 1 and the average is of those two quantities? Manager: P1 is 4.3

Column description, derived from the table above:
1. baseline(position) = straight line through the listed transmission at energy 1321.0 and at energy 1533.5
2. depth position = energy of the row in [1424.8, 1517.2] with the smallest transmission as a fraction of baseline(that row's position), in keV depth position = 1456.0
